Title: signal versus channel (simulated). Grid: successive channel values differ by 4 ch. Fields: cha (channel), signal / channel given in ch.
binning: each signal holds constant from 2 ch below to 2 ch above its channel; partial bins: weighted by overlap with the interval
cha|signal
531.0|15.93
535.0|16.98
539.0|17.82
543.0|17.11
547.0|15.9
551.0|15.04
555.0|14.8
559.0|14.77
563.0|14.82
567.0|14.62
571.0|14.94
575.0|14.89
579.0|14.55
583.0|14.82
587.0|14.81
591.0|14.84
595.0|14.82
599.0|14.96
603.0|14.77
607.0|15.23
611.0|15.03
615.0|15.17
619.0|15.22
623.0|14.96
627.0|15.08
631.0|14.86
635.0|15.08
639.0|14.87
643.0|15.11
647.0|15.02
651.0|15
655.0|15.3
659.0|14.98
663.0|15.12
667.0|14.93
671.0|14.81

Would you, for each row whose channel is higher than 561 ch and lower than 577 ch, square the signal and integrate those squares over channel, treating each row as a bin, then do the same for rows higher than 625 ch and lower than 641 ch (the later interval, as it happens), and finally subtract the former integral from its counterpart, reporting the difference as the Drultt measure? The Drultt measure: 74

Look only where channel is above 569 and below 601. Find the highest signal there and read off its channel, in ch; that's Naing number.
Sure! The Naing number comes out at 599.0 ch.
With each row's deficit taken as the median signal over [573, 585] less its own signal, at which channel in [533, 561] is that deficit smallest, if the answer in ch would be 539.0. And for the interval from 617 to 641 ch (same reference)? 619.0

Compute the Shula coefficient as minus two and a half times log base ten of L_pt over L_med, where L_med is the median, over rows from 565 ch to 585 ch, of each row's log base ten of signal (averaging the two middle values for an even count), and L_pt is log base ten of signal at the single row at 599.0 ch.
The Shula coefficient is -0.0038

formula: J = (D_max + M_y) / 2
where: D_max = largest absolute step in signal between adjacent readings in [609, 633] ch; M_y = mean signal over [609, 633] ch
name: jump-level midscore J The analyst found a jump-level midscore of 7.66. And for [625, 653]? 7.62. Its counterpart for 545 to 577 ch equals 7.92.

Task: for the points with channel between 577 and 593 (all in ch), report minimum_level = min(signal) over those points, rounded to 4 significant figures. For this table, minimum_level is 14.55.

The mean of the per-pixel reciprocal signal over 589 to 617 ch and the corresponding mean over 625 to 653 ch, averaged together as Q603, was 0.0667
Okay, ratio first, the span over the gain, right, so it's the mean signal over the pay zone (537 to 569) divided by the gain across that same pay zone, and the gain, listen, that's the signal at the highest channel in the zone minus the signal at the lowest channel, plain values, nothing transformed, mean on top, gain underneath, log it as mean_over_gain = -5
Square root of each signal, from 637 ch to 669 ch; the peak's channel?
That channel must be 655.0 ch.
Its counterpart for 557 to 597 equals 571.0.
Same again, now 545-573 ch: 547.0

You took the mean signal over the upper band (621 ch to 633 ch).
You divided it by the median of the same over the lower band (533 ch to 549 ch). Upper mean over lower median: 0.88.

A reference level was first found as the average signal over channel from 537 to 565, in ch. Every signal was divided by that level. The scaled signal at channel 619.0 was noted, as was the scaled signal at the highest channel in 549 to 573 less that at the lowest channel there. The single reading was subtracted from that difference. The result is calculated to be -0.97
